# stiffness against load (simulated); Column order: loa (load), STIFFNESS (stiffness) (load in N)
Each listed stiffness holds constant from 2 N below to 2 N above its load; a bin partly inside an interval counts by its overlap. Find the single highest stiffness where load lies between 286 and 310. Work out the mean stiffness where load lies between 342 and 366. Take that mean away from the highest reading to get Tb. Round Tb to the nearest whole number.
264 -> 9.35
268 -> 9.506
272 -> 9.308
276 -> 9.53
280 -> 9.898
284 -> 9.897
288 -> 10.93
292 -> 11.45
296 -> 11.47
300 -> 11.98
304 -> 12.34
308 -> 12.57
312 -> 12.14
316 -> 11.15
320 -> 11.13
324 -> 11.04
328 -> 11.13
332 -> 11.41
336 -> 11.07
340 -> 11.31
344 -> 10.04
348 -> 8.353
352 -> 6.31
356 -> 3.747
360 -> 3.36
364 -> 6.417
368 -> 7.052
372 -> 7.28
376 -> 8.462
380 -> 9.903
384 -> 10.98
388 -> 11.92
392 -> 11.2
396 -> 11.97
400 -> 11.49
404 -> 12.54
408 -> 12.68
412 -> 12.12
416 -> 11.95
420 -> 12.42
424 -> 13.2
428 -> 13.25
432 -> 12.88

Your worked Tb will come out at 6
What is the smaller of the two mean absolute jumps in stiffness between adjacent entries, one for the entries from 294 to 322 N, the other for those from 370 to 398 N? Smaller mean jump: 0.42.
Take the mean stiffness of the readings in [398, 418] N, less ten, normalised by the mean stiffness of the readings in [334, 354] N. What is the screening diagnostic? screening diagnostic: 0.23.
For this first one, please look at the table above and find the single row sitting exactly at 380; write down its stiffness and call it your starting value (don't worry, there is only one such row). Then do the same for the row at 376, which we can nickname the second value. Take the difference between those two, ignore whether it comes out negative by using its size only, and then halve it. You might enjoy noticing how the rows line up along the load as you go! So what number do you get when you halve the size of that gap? 0.72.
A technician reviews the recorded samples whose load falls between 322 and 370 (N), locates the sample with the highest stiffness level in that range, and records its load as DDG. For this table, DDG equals 332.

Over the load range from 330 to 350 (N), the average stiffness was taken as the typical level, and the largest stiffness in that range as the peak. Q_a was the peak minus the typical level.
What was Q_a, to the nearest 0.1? 1.0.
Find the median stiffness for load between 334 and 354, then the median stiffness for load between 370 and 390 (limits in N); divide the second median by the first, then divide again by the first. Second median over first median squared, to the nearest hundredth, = 0.10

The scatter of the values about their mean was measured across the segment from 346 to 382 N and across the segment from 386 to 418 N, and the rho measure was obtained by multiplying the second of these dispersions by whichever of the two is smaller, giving 0.2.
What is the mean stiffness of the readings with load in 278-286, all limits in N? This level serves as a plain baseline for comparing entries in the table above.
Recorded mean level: 9.9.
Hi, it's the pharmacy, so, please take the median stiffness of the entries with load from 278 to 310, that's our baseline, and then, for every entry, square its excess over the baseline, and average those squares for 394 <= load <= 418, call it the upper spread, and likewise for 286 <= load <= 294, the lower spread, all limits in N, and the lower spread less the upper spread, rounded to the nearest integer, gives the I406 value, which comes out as 0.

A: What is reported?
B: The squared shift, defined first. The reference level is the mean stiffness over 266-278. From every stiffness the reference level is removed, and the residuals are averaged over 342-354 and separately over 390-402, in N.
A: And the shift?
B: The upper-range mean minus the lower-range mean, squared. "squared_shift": 11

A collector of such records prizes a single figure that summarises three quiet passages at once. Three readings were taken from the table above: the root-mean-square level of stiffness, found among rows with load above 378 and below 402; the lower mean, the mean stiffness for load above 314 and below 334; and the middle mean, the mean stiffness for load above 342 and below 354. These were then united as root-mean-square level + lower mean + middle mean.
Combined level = 30.7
